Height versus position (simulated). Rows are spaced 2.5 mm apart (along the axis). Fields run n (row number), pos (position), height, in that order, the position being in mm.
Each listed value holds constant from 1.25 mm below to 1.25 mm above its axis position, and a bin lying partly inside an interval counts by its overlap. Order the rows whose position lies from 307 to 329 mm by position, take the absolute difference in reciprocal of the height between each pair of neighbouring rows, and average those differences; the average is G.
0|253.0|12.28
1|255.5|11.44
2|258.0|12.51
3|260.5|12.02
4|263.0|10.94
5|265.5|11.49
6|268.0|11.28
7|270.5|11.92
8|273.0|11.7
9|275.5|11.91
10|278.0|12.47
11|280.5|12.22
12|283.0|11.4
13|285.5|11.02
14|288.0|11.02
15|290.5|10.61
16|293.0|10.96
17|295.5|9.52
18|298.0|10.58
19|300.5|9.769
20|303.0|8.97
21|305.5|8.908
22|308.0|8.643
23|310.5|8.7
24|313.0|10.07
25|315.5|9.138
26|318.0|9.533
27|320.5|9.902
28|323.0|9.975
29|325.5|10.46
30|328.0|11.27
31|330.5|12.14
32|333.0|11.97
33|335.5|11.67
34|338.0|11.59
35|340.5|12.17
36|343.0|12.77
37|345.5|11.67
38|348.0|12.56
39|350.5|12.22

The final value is 0.0059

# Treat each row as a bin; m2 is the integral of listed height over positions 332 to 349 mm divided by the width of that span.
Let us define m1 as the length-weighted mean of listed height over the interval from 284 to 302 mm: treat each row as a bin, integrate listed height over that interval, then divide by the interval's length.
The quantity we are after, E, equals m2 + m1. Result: 22.5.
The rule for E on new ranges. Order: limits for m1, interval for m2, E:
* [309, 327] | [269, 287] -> 21.5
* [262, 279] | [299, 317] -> 20.9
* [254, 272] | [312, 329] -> 21.7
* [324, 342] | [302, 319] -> 20.7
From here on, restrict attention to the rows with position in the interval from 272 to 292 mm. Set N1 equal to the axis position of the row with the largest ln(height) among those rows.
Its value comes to 278.0 mm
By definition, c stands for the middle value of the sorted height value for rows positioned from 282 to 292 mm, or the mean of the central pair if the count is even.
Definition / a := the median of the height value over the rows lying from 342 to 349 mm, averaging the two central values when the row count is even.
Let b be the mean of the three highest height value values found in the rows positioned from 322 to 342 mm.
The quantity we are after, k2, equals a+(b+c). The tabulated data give 35.7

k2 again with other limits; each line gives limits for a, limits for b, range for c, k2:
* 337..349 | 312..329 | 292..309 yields 32.3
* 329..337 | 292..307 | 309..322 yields 31.9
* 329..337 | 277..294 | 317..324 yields 33.9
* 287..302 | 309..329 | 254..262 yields 33.2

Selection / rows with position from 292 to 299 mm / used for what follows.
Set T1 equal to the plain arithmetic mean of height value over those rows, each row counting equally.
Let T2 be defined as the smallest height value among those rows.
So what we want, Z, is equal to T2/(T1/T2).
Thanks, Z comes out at 8.8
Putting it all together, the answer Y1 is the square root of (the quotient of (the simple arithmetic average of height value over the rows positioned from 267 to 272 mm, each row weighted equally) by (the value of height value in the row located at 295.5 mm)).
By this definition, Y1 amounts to 1.10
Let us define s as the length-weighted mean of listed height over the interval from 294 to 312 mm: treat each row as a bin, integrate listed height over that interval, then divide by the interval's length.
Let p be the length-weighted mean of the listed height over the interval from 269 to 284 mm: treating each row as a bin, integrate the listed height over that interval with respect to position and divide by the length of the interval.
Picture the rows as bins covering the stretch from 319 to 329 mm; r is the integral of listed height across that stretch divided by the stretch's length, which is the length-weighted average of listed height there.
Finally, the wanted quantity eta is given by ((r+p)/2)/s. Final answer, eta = 1.19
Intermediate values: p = 11.9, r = 10.4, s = 9.3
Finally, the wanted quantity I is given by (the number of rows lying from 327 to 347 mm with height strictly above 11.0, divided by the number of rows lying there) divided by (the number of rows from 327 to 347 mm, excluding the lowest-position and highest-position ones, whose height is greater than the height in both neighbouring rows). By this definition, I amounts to 0.50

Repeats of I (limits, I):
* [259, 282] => 0.30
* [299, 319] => 0.00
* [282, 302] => 0.19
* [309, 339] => 0.21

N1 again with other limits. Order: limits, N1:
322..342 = 340.5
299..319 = 313.0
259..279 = 278.0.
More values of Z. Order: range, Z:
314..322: 8.8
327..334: 10.8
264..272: 11.0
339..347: 11.2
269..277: 11.6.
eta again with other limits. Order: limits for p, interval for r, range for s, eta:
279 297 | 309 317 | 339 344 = 0.82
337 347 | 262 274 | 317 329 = 1.15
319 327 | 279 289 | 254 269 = 0.93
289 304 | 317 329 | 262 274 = 0.89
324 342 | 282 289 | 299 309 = 1.25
